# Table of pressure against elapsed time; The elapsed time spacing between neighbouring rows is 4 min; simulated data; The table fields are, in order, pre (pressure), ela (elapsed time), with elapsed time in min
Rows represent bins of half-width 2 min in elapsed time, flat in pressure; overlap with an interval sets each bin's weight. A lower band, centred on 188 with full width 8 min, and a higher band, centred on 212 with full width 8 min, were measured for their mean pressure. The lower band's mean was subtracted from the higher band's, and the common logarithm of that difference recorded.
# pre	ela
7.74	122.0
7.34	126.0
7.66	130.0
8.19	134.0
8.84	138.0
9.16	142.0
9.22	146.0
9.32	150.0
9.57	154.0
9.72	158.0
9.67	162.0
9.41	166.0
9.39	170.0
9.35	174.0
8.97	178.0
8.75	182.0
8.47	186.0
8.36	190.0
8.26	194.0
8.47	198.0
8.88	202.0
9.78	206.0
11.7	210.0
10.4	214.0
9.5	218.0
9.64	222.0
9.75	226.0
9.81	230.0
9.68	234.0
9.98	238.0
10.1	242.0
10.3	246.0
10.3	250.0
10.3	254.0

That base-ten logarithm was 0.42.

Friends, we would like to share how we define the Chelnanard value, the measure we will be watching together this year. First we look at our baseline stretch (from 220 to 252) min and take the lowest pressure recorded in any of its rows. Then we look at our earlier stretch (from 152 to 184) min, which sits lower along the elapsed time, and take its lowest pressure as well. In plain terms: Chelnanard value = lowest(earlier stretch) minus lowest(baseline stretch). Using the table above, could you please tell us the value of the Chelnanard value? -0.89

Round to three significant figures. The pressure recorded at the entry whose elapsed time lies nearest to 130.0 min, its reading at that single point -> 7.66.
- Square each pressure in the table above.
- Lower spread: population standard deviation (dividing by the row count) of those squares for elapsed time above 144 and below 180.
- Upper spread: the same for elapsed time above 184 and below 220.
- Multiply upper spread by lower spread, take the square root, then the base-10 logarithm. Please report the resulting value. 0.97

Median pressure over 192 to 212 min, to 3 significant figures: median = 8.88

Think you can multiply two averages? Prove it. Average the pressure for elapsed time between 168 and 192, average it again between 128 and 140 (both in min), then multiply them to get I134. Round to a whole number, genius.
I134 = 73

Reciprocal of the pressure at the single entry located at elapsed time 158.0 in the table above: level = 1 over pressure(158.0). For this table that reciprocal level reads 0.103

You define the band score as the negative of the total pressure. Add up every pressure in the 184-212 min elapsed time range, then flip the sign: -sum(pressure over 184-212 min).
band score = -63.9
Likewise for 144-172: -66.3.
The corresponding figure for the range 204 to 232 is -70.6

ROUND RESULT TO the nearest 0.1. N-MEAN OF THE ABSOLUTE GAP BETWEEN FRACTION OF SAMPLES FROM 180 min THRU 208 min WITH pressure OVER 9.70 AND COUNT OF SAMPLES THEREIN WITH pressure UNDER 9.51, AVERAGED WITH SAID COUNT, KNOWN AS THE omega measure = 5.9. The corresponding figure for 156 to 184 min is 4.9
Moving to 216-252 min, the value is 0.7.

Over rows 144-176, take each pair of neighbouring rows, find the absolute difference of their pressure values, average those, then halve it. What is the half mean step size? 0.062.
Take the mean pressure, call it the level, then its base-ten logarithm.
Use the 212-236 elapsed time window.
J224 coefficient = 0.991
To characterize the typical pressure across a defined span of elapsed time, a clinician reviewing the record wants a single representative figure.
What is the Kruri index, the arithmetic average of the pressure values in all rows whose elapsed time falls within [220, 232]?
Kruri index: 9.7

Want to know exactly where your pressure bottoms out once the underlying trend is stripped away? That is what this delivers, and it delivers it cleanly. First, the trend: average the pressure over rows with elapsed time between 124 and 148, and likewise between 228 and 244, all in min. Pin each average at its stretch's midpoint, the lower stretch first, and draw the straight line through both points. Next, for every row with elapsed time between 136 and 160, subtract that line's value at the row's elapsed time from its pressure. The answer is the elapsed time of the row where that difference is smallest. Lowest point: 138.0 min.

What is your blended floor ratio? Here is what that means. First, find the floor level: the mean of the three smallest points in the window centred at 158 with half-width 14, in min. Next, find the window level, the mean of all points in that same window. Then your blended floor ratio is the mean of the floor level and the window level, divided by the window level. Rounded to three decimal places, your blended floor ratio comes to 0.991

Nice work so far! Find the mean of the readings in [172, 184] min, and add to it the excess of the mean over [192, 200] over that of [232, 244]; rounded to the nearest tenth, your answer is 7.5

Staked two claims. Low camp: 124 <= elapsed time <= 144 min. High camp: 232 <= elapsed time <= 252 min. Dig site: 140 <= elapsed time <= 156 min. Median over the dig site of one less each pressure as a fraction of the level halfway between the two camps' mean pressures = -0.013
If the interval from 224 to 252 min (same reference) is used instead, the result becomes -0.090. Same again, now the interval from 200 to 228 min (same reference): -0.065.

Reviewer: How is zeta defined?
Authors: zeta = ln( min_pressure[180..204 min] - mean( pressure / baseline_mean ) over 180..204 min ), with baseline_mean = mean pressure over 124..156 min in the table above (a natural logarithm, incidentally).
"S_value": 1.98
